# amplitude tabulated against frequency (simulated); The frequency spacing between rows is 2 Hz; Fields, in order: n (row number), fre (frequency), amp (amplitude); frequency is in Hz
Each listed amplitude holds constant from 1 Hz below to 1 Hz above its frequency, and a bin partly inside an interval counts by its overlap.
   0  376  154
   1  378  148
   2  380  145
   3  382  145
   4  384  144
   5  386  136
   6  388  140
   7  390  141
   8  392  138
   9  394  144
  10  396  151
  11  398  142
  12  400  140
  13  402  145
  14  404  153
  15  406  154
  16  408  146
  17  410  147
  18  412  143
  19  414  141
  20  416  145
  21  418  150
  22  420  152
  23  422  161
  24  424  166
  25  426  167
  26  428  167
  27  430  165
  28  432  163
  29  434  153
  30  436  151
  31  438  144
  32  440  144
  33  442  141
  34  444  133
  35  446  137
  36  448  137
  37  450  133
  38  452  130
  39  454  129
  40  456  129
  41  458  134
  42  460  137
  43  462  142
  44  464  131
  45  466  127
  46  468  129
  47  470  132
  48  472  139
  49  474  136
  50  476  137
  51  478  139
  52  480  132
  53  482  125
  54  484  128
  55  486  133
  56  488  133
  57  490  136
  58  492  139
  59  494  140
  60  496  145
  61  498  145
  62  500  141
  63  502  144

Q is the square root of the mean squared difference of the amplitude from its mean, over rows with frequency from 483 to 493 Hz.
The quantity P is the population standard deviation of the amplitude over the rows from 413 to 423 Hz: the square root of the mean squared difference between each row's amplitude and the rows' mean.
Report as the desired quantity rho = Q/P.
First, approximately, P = 6.79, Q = 3.7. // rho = 0.5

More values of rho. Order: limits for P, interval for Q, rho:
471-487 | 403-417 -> 0.9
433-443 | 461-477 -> 1.1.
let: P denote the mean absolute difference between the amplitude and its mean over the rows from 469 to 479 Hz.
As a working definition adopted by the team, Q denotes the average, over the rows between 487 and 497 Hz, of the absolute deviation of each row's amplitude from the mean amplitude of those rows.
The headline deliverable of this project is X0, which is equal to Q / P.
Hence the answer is 1.6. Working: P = 2.1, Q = 3.3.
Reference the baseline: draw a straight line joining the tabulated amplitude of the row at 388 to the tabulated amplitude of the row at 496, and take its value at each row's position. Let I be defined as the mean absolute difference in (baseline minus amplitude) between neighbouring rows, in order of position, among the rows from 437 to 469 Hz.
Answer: 3.6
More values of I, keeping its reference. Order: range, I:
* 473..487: 4.1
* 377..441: 3.9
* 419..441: 3.8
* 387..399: 5.2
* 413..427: 4.2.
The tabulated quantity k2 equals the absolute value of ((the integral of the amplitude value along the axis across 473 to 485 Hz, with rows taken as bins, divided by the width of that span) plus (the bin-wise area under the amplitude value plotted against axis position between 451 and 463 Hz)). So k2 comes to 1735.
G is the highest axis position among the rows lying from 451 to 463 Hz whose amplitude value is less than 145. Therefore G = 462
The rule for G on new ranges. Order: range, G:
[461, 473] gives 472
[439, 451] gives 450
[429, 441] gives 440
